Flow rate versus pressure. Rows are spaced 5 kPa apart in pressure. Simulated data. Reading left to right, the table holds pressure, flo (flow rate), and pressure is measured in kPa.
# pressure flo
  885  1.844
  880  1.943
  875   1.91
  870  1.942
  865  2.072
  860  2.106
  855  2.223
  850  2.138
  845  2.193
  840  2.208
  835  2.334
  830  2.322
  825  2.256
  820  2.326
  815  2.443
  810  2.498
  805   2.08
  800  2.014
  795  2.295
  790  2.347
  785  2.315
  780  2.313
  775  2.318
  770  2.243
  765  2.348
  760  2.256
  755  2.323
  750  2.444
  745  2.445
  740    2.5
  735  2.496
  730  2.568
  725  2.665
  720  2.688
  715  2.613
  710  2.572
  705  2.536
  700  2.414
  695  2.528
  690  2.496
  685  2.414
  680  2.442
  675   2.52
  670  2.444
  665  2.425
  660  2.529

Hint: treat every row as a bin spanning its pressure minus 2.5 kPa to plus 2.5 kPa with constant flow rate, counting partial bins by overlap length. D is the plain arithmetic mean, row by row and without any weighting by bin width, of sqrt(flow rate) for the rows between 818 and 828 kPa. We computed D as 1.51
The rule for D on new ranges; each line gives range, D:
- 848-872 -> 1.45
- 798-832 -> 1.51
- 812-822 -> 1.54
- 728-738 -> 1.59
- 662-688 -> 1.56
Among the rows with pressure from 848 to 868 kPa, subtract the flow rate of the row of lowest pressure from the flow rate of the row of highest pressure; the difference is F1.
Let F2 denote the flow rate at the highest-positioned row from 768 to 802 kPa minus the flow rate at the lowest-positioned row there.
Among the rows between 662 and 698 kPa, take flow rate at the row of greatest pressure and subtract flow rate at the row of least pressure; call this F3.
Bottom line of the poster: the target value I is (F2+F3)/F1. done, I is 1.9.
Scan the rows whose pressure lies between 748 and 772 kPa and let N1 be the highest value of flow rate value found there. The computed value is 2.444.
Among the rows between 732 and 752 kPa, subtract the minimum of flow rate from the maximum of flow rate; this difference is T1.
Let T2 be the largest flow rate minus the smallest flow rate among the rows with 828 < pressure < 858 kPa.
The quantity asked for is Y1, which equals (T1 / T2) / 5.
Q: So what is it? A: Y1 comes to 0.06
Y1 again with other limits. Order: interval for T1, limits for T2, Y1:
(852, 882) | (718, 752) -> 0.26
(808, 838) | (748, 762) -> 0.26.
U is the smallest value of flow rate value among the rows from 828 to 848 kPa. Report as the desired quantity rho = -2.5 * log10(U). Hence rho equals -0.85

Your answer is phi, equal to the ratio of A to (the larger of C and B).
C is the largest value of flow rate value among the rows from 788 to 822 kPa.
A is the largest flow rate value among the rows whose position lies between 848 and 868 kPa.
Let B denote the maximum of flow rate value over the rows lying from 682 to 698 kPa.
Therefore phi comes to 0.88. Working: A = 2.223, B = 2.528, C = 2.498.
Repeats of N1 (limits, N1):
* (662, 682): 2.52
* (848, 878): 2.223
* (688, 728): 2.688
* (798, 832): 2.498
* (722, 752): 2.665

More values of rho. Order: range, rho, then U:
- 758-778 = -0.88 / 2.243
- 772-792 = -0.91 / 2.313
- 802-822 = -0.80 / 2.08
